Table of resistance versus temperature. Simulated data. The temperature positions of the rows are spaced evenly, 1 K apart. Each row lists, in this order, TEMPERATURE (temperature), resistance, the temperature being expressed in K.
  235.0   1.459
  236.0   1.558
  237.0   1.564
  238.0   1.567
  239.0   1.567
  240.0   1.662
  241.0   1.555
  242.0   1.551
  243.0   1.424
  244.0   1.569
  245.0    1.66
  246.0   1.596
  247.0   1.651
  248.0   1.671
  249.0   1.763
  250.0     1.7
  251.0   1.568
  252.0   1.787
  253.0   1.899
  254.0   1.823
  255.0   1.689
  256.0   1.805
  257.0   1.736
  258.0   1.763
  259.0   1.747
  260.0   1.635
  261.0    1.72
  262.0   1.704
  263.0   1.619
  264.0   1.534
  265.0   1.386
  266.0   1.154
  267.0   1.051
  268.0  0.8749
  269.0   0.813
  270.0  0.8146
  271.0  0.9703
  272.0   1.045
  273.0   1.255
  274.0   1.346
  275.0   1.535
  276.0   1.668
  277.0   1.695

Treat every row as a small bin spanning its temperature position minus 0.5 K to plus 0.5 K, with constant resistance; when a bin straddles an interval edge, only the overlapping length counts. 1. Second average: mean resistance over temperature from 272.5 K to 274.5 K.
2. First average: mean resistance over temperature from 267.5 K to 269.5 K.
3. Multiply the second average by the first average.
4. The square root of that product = 1.05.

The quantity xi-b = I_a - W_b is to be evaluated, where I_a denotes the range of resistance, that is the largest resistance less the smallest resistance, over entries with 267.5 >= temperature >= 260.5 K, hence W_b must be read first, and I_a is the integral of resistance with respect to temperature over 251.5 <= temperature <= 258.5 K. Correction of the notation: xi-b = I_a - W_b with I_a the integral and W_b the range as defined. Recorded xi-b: 11.8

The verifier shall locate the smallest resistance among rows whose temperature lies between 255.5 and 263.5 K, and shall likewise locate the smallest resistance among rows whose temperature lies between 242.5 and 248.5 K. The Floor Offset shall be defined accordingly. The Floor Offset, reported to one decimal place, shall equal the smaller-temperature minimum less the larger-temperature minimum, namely -0.2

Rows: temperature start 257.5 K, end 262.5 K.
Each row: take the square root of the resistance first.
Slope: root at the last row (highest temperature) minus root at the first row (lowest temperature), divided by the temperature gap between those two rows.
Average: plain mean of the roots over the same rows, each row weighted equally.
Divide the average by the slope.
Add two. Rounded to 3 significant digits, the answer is -232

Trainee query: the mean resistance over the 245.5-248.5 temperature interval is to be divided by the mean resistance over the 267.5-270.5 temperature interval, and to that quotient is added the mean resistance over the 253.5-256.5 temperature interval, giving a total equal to 3.74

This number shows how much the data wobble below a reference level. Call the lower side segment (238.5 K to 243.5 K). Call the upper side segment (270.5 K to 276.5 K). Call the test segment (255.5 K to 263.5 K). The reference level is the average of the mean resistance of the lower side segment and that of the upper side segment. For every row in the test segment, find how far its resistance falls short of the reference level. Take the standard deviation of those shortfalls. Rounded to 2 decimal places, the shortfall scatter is 0.06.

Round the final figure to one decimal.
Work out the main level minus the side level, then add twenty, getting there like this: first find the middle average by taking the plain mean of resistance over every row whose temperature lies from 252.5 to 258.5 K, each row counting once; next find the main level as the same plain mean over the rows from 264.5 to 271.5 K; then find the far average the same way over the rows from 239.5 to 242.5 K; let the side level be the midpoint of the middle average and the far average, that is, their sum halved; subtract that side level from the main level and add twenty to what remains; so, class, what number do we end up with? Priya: 19.3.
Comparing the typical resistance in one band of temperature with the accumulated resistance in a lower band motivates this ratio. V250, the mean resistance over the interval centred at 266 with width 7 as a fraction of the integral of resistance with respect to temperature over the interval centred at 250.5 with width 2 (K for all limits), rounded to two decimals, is 0.37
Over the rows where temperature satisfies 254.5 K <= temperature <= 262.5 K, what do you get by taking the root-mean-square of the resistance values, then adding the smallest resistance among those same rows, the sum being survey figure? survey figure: 3.36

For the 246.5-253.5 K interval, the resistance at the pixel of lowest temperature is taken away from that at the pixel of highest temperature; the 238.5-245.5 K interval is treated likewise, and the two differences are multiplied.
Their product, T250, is 0.02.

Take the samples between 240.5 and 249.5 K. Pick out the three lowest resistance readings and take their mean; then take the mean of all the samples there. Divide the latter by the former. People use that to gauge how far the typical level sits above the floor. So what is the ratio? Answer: 1.06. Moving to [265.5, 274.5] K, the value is 1.24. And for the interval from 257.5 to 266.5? 1.17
